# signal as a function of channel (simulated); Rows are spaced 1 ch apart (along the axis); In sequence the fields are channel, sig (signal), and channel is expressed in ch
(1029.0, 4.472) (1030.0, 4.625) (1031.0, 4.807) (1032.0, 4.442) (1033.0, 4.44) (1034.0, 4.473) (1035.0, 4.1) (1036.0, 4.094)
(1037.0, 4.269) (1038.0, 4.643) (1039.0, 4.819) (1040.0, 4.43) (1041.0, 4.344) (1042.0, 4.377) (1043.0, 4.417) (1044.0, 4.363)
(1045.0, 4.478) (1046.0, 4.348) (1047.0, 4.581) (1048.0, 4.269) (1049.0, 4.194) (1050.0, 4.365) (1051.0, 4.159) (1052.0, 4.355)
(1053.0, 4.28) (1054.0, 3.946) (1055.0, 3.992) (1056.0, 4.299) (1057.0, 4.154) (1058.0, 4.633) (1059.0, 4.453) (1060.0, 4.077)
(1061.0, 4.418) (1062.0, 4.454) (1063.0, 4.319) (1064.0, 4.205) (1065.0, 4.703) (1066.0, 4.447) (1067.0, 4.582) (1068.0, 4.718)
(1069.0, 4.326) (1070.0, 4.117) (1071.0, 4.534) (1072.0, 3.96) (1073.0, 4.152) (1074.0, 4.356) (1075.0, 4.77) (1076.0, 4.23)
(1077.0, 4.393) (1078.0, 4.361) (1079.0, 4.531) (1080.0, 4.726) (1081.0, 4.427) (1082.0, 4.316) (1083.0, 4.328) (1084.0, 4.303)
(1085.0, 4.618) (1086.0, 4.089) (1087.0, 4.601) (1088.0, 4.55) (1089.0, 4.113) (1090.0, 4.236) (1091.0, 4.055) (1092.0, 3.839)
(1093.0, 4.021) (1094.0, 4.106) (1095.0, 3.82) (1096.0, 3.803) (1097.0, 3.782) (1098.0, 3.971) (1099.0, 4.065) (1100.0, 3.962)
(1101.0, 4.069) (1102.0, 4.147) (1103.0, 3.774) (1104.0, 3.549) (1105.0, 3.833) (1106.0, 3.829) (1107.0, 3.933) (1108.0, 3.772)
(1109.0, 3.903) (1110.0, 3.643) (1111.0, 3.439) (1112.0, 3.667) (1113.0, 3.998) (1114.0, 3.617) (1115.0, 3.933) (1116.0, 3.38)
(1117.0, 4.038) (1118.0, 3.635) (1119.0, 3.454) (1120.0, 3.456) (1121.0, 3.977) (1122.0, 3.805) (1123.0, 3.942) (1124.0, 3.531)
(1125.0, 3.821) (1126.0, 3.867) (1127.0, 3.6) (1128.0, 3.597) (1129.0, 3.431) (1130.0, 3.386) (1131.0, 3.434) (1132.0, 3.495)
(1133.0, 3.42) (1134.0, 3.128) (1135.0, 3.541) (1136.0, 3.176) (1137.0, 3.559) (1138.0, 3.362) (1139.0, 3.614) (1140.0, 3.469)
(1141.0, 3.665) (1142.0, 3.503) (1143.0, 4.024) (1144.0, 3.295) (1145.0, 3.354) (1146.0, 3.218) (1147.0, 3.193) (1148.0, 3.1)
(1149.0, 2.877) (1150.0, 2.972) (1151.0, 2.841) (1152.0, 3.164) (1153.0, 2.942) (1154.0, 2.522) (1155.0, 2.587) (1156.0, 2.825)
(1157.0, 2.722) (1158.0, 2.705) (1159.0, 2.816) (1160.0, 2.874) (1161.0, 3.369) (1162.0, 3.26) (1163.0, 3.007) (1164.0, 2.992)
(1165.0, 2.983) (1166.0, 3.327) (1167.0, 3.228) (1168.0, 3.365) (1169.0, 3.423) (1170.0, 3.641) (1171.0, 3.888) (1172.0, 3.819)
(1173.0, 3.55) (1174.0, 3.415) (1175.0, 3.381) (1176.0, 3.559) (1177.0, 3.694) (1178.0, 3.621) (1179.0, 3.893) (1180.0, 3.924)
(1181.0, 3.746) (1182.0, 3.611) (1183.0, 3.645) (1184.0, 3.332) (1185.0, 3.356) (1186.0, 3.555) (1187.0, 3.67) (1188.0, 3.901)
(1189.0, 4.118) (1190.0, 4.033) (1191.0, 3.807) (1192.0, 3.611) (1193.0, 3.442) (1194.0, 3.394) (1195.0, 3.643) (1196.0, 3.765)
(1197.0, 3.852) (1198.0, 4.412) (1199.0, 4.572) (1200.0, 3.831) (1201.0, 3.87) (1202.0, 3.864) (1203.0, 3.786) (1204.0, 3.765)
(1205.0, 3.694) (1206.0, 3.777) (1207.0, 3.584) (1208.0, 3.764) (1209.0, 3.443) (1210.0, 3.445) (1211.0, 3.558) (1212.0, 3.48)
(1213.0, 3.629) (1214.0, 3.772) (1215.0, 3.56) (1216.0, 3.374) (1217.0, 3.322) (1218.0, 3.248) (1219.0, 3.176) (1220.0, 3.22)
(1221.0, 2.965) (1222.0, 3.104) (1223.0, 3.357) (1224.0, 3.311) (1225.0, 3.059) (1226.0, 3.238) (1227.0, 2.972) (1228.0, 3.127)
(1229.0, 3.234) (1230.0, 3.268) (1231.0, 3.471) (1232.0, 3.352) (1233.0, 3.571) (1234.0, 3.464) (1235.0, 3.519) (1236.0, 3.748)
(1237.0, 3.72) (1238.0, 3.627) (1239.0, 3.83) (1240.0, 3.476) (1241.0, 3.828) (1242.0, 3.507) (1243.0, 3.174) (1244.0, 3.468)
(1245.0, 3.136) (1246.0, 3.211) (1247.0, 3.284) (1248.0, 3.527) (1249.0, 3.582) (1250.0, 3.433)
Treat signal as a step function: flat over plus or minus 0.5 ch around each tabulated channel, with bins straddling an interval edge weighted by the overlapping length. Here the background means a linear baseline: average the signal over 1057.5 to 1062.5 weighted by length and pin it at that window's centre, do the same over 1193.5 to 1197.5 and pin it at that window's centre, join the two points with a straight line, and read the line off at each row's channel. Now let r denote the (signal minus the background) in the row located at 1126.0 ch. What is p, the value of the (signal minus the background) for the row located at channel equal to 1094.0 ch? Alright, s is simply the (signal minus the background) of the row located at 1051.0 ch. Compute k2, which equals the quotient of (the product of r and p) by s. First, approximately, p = -0.11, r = -0.2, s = -0.3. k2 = -0.07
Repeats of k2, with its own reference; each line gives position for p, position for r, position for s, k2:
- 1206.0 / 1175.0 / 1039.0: -0.23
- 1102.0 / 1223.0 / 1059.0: 0.11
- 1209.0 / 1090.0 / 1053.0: -0.01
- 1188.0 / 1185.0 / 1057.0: 0.27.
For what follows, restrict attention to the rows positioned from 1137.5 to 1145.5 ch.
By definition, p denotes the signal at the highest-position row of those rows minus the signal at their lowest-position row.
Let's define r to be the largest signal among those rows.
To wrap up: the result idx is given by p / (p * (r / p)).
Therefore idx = -0.002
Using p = 0.0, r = 4.024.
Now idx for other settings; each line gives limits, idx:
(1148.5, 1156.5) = -0.016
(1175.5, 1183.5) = 0.022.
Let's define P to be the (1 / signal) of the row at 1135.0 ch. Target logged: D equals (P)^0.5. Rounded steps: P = 0.28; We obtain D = 0.531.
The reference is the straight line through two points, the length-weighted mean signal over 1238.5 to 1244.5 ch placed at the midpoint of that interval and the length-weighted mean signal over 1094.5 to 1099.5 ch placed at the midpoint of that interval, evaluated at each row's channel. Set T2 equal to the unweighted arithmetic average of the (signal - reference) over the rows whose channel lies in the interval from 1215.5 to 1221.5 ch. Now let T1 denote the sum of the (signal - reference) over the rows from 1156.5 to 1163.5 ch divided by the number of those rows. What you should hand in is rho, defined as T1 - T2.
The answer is -0.4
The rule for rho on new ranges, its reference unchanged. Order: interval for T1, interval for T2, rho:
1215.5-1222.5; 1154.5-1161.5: 0.5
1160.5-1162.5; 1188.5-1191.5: -0.7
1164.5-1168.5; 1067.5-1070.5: -0.9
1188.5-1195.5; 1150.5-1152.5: 0.8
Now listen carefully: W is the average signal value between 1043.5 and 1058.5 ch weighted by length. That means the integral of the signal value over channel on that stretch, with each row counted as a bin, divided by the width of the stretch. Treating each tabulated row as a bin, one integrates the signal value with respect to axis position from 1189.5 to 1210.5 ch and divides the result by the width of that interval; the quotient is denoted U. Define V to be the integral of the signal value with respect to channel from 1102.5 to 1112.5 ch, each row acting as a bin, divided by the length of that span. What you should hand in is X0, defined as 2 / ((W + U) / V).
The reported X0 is 0.93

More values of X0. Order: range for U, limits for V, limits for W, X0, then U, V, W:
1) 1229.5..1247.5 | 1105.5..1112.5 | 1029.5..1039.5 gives 0.94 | 3.5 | 3.74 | 4.47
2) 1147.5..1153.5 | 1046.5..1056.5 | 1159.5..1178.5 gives 1.33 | 3.0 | 4.24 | 3.39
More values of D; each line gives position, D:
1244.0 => 0.537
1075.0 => 0.458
